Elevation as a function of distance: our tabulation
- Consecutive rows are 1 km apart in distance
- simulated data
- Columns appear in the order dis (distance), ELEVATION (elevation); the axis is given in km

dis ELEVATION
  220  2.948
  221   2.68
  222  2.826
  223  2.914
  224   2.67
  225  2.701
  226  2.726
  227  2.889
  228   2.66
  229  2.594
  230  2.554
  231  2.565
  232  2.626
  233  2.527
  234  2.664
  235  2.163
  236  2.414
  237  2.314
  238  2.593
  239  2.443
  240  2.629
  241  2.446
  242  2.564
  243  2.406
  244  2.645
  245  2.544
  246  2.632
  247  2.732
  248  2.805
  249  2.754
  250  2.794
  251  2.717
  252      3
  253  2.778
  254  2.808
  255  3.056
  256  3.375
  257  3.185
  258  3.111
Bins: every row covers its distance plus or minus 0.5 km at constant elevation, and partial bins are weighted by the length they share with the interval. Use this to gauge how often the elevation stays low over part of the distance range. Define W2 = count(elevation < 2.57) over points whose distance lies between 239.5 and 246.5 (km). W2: 4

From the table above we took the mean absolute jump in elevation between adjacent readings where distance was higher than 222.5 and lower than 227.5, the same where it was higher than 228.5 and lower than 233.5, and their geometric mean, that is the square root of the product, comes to 0.08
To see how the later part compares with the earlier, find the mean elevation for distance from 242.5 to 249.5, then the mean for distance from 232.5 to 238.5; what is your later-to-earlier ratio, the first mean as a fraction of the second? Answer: 1.08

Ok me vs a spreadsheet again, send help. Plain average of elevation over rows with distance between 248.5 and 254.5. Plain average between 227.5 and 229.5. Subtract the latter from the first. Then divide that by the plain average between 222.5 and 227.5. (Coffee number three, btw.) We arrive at 0.065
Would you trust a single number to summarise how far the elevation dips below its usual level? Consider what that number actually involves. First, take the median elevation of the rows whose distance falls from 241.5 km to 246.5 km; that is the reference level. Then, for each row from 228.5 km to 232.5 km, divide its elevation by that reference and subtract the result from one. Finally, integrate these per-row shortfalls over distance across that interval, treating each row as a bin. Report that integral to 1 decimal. 0.0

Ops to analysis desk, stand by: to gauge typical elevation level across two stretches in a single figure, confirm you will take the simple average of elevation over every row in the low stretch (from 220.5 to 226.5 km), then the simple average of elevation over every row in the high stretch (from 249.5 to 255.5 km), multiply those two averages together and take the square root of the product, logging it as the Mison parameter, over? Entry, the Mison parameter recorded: 2.81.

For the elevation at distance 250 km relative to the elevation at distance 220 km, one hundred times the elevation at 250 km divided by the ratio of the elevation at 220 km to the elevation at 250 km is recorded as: 265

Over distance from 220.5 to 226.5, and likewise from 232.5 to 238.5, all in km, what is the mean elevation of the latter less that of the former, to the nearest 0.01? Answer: -0.31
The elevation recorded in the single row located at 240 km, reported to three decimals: 2.629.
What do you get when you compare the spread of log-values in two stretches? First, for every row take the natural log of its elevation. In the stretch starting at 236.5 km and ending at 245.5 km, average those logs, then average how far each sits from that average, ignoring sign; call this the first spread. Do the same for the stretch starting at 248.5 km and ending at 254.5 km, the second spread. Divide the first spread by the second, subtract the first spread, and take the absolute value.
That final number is 1.7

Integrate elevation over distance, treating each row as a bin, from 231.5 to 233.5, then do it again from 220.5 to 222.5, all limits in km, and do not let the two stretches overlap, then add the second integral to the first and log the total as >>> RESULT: 10.7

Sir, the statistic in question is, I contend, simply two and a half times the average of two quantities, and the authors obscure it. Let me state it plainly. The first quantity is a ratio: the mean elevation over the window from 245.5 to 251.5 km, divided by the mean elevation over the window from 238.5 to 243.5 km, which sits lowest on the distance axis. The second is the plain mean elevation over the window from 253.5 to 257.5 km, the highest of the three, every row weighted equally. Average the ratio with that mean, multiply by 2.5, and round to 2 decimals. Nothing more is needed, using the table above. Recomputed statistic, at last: 5.25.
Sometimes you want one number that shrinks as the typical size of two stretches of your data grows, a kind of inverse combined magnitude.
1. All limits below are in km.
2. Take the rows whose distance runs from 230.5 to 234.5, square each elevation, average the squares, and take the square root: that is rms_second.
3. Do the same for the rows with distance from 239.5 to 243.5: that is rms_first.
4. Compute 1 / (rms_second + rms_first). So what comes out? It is 0.196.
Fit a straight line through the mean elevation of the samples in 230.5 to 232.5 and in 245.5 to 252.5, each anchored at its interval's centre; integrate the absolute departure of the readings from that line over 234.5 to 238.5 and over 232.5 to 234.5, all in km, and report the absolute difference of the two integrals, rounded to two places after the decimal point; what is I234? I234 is 0.98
